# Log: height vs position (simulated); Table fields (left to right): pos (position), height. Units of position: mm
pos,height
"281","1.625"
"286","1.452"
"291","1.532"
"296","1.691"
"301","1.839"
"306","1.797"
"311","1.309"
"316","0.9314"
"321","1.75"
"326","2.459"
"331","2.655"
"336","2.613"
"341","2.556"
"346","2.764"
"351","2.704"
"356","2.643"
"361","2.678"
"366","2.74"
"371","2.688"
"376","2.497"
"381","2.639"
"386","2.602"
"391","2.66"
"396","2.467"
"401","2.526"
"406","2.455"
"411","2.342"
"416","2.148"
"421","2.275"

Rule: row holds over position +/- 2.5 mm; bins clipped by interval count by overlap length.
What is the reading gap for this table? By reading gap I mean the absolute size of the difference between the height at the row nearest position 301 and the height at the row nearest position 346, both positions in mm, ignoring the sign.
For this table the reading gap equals 0.9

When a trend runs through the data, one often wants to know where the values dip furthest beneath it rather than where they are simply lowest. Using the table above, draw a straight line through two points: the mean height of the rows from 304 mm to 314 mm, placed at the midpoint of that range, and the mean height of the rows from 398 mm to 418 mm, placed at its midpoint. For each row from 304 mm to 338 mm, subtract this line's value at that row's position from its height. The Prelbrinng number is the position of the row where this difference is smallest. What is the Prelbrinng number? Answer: 316 mm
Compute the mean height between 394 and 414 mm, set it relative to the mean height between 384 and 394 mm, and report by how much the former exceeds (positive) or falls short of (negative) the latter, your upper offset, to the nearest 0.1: -0.2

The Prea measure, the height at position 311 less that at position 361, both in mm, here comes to -1.4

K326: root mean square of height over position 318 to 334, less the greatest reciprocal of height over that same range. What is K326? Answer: 1.7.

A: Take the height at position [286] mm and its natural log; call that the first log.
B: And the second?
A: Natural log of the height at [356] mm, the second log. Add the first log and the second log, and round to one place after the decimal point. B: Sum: 1.3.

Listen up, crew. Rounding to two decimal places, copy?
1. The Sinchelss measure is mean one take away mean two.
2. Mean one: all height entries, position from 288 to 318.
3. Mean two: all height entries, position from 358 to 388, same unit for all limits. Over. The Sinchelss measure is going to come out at -1.12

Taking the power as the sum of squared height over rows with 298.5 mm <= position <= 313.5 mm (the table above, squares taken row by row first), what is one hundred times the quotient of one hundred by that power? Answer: 1201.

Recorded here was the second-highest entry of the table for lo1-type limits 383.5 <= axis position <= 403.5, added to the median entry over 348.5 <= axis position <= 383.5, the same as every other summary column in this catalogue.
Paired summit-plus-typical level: 5.28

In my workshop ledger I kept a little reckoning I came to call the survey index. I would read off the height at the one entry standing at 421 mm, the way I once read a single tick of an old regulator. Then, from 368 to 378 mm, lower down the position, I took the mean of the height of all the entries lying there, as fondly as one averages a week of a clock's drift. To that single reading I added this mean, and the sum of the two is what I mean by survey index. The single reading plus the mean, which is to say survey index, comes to 4.9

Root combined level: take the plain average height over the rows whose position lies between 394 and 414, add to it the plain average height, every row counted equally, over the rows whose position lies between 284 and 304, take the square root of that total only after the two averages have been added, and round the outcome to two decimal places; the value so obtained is 2.02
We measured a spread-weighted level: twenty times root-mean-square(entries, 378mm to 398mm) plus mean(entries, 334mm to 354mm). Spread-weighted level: 54.5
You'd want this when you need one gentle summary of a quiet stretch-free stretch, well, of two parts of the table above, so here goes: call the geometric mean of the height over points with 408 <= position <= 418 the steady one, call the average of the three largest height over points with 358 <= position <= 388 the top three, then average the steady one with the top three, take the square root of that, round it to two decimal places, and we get 1.57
